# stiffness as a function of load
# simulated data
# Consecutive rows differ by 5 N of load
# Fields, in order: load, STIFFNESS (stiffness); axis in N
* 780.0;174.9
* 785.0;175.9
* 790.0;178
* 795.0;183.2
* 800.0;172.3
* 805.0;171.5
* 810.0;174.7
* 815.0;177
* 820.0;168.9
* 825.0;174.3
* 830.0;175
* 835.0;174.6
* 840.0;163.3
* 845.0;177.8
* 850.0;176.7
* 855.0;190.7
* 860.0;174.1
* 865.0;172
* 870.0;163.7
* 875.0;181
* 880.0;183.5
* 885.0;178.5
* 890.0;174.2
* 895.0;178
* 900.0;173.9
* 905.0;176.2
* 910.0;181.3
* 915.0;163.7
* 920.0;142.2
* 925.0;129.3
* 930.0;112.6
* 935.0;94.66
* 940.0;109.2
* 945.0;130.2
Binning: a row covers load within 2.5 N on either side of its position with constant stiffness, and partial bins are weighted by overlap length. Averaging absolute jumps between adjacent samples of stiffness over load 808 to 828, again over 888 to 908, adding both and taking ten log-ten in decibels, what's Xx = 9.4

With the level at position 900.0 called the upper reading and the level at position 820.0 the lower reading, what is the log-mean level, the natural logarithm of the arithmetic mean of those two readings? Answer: 5.14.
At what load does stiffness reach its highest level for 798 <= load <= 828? 815.0 N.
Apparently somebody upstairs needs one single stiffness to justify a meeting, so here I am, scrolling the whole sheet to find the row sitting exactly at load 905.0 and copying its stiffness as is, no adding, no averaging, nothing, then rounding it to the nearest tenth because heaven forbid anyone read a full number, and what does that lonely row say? 176.2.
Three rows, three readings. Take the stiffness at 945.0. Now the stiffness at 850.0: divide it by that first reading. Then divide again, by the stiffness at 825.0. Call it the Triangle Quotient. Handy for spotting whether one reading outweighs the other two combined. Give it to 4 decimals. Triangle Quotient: 0.0078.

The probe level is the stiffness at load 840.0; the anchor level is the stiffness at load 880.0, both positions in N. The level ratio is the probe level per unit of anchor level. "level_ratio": 0.89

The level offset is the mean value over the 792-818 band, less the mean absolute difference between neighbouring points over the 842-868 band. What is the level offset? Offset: 167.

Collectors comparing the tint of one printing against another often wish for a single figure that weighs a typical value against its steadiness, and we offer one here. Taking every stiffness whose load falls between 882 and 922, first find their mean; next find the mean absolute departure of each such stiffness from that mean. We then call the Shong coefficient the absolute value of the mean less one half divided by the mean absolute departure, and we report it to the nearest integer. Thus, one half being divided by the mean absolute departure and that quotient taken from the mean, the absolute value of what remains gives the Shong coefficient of 171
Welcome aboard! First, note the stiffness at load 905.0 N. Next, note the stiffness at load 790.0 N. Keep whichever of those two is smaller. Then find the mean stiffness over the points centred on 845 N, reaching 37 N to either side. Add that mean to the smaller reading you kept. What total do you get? 351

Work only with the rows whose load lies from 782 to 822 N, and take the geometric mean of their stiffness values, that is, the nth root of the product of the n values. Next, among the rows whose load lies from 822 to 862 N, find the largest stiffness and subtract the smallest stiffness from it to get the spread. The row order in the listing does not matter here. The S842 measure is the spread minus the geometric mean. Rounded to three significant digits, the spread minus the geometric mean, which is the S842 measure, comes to -148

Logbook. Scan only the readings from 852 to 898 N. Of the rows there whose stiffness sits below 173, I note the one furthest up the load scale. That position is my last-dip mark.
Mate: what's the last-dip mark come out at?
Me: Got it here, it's 870.0 N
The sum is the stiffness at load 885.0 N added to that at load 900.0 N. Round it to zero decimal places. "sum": 352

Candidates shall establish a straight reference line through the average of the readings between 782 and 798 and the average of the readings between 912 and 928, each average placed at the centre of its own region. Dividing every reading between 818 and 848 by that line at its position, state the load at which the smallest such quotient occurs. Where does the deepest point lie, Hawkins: 840.0 N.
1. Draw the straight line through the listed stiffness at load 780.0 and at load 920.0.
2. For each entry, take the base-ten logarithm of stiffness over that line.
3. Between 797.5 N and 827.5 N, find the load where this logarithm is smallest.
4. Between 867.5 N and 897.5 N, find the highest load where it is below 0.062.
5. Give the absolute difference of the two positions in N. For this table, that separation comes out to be 70 N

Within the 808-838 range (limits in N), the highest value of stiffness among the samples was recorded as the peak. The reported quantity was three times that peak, 531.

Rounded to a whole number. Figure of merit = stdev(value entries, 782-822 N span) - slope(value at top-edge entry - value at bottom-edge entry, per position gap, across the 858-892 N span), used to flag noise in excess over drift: 4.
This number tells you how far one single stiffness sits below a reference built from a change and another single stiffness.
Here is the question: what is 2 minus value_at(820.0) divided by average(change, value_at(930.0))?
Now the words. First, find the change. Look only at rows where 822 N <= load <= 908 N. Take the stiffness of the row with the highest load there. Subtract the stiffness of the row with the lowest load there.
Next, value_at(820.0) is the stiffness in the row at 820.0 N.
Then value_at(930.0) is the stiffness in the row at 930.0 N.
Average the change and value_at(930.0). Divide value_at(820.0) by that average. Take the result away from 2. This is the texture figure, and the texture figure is -1.0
